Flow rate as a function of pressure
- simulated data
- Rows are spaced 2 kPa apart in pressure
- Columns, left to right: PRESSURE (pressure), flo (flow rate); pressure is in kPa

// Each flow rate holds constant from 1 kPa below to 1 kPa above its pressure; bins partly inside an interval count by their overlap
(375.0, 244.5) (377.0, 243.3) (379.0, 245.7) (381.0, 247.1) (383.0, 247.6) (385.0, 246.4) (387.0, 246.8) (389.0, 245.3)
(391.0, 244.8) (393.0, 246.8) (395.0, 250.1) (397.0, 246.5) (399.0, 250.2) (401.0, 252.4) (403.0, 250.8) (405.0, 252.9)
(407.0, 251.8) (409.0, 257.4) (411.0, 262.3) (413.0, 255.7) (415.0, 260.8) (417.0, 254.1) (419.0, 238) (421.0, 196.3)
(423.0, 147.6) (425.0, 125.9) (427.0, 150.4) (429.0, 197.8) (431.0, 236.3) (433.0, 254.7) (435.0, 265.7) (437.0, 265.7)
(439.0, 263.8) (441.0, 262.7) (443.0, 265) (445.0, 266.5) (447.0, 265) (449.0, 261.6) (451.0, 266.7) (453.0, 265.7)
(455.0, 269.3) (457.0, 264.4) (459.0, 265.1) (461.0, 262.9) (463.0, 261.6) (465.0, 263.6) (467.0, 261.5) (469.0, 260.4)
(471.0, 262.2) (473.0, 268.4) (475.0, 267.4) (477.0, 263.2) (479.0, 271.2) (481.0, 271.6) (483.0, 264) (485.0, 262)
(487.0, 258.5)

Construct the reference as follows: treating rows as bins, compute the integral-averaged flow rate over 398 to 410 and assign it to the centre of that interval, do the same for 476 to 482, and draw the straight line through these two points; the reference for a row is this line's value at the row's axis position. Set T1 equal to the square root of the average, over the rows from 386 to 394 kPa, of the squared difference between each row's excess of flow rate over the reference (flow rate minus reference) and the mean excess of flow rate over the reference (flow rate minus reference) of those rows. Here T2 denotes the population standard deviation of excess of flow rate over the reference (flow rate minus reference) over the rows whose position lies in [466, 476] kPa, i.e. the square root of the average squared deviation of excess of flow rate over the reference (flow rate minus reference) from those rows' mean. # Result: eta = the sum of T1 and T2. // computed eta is 4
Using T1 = 1.0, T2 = 3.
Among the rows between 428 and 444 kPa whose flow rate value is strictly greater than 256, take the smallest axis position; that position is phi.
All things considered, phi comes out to 435.0 kPa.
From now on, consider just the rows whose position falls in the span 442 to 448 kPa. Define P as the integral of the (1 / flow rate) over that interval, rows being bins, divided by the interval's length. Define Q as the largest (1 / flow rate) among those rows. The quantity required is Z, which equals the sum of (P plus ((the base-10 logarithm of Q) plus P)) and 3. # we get 0.584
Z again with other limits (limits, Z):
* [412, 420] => 0.631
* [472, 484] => 0.587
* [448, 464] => 0.590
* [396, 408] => 0.616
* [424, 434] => 0.911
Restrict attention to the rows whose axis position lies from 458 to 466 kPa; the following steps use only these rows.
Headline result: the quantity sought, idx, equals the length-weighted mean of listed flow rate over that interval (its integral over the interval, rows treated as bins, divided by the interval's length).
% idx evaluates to 263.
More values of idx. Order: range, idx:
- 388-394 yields 246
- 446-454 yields 265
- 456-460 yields 265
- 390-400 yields 248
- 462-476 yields 264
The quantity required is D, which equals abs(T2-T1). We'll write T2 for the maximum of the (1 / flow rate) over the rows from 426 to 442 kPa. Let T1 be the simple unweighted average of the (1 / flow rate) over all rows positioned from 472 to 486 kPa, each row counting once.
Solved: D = 0.0029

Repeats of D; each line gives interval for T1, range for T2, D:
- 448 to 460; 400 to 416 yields 0.0002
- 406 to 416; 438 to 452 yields 0.0001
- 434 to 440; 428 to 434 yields 0.0013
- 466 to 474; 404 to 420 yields 0.0004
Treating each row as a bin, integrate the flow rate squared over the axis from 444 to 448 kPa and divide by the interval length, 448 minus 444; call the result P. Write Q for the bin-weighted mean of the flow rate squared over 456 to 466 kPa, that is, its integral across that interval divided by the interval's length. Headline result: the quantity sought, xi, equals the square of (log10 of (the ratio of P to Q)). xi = 0.000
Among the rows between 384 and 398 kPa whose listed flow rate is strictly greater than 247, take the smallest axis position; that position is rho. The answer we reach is 395.0 kPa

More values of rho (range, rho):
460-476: 461.0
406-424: 407.0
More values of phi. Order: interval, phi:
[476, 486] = 477.0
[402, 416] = 409.0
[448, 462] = 449.0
